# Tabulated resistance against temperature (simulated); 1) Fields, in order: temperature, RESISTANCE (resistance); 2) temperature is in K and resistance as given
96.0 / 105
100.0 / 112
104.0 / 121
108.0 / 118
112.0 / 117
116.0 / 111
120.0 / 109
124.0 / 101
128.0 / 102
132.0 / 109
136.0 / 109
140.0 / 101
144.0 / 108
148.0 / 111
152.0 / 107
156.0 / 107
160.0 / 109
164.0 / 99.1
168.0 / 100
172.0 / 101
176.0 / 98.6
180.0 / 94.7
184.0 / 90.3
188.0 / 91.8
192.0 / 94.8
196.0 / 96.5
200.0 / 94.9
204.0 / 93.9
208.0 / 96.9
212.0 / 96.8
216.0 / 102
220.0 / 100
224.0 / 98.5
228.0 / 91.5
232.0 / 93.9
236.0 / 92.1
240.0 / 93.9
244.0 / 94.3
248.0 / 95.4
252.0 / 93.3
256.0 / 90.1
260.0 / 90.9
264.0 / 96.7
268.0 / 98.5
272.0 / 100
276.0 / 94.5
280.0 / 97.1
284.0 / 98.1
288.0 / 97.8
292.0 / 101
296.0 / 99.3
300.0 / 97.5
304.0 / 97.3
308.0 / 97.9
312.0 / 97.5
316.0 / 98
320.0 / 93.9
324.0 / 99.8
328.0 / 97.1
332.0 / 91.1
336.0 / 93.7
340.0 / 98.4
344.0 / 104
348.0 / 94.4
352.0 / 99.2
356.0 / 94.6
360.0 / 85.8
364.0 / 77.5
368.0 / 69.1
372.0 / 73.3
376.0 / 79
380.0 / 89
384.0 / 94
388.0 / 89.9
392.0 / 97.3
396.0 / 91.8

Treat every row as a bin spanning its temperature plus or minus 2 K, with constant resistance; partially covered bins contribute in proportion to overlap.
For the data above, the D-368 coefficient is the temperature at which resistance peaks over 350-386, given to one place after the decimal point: 352.0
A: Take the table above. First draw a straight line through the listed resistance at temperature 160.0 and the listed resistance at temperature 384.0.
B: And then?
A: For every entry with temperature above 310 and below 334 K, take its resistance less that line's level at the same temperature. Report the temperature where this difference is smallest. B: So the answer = 332.0 K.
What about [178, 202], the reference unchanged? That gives 184.0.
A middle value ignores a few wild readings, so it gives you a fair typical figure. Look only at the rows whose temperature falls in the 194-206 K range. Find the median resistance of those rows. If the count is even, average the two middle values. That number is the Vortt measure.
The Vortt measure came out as 95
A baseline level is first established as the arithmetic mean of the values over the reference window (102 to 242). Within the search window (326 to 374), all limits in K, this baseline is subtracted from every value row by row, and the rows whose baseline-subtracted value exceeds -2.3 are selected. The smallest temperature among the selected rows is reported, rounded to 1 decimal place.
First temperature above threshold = 344.0 K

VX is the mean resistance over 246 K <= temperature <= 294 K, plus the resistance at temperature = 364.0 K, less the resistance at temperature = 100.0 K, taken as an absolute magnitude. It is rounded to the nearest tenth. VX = 61.6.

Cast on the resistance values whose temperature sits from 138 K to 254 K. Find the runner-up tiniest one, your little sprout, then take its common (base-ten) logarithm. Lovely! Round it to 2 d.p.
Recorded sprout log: 1.96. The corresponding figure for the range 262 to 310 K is 1.99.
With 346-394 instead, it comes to 1.87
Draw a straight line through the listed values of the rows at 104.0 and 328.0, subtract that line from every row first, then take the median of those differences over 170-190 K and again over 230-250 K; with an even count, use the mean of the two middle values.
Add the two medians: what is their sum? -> -30.8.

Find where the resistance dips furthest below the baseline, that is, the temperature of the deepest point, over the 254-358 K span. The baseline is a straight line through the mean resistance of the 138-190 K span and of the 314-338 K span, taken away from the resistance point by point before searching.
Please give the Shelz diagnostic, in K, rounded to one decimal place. 256.0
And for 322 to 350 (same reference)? 332.0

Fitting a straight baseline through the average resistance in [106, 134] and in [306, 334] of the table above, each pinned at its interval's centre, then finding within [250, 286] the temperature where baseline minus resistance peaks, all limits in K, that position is 256.0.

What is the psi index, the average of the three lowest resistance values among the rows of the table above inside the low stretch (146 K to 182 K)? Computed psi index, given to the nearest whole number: 97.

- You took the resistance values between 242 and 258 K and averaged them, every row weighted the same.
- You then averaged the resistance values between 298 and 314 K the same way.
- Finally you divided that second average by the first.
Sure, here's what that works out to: 1.05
